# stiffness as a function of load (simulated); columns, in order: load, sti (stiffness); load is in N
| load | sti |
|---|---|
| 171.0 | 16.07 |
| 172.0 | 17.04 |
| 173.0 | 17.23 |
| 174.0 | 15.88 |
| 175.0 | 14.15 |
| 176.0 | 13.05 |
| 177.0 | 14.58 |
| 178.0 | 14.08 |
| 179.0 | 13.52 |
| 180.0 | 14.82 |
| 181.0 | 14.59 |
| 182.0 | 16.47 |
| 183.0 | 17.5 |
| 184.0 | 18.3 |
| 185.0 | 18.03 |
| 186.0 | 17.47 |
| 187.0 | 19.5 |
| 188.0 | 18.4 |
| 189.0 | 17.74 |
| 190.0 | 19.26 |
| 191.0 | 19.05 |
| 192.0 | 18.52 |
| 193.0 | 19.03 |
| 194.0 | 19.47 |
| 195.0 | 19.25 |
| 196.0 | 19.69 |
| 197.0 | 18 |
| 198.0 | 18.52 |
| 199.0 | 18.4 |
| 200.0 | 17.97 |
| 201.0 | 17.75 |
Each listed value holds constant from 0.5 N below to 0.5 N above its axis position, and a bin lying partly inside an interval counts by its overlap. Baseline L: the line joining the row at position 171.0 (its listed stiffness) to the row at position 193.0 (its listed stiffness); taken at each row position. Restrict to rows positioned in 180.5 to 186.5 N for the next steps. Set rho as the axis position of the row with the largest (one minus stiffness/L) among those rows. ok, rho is 181.0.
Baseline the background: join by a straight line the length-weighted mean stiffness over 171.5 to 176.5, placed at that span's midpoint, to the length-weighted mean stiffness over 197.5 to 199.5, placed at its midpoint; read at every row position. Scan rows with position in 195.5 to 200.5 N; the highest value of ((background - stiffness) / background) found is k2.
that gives 0.04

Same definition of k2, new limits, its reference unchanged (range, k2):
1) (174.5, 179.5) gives 0.17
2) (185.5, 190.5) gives -0.03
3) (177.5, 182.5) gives 0.16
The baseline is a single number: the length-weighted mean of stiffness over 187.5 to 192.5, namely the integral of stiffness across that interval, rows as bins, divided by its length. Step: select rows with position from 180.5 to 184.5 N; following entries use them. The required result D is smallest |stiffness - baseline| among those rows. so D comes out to 0.29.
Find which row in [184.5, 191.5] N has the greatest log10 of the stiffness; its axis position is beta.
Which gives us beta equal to 187.0 N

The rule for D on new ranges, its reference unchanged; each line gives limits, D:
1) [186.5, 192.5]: 0.07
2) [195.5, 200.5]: 0.07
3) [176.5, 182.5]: 2.12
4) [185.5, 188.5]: 0.19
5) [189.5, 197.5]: 0.07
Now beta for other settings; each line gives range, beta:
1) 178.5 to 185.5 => 184.0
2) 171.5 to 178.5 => 173.0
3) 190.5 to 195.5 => 194.0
